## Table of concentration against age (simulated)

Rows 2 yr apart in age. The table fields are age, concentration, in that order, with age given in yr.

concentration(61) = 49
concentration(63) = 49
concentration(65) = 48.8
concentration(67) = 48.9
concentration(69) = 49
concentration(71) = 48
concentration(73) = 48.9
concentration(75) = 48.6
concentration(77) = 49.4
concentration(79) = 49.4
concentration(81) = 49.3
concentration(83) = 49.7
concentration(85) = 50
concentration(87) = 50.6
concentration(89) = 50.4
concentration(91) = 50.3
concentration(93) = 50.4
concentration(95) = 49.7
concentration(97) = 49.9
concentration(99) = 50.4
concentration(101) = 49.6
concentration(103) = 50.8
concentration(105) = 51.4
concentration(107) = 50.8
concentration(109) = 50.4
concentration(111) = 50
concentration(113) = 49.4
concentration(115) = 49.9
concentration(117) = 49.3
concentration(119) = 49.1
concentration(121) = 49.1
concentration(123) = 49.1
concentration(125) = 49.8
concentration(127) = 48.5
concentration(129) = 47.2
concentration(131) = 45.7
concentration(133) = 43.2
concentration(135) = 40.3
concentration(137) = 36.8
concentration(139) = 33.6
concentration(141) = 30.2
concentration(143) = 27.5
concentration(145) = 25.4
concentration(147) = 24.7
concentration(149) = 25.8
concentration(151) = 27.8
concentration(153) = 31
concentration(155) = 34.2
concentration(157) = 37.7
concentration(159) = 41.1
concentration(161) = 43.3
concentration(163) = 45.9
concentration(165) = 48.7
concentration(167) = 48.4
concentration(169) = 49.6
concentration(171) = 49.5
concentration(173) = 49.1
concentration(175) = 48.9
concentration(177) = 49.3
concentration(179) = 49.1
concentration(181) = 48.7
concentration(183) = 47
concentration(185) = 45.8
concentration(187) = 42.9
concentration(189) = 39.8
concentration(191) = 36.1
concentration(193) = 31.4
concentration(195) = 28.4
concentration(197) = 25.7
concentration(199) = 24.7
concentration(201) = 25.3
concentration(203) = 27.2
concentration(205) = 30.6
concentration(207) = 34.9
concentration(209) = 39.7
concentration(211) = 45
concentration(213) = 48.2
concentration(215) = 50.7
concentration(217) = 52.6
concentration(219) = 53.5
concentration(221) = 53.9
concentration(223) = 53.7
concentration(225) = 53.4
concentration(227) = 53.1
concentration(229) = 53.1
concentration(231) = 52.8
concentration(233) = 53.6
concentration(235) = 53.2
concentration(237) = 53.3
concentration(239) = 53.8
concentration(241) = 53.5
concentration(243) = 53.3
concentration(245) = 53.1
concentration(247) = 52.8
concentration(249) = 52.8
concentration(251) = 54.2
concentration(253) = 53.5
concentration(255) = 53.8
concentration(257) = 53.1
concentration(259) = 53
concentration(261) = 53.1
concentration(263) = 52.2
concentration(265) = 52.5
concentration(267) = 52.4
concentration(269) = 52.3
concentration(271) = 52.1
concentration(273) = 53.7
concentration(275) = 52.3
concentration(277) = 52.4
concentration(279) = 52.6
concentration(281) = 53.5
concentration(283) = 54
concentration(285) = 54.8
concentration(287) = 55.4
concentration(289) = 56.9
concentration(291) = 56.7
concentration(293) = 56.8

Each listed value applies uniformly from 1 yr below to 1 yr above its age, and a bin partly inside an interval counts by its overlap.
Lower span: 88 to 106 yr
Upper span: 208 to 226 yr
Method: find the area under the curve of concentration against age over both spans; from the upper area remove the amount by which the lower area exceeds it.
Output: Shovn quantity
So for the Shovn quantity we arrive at 897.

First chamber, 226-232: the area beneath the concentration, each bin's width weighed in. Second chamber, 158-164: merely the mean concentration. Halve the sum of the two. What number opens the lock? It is 181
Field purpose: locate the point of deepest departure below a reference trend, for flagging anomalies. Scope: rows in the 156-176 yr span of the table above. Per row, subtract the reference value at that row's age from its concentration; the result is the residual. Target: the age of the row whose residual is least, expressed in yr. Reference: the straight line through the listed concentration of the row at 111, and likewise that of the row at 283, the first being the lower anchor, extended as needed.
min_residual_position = 157 yr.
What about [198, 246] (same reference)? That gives 199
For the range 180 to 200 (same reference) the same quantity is 199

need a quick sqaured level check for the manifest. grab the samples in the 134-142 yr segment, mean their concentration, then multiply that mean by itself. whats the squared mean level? 1241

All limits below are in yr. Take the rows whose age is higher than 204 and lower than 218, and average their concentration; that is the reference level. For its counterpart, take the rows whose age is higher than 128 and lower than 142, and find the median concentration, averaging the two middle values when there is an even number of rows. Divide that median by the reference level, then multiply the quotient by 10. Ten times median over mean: 9.4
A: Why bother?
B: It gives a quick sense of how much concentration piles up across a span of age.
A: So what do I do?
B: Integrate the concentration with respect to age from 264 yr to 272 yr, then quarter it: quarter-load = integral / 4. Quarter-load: 105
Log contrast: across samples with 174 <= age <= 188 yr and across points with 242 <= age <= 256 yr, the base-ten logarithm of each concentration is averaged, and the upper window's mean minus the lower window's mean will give 0.052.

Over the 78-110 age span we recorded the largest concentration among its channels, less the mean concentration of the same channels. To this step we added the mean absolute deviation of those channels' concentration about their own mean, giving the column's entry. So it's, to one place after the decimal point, 1.7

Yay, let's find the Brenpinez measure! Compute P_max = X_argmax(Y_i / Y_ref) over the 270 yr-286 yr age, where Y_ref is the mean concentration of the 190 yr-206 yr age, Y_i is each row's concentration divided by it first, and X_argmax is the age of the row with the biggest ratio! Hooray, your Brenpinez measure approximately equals 285 yr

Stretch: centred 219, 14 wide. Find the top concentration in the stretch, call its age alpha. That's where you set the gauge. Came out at 221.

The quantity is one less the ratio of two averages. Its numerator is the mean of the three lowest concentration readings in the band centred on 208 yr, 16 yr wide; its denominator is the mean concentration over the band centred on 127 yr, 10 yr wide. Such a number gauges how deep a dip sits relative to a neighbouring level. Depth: 0.42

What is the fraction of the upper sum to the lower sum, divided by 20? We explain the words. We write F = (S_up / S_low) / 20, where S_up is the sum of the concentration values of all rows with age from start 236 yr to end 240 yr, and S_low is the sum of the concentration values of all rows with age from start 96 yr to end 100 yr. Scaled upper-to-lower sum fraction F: 0.053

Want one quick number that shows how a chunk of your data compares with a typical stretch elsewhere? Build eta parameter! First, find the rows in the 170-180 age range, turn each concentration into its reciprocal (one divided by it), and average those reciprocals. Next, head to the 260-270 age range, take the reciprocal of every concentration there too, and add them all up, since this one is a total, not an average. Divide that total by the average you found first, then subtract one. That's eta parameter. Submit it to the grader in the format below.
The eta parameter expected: 3.7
